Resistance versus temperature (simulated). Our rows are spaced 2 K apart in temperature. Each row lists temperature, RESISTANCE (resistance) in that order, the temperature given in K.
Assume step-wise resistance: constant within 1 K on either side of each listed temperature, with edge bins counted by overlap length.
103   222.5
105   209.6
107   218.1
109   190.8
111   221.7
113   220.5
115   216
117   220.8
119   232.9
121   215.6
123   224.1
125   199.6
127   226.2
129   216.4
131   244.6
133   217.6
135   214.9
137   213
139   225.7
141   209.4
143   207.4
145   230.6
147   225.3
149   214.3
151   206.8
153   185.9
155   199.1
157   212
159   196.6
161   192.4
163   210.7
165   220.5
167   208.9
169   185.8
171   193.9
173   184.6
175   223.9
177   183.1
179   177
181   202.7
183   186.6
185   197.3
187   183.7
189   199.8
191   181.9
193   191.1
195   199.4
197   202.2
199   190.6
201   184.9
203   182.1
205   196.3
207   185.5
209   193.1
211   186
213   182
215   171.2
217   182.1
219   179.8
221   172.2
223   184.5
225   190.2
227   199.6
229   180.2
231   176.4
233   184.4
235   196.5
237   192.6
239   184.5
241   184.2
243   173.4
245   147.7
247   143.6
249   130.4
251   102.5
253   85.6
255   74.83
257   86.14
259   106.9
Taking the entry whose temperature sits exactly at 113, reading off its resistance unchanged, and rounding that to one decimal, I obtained 220.5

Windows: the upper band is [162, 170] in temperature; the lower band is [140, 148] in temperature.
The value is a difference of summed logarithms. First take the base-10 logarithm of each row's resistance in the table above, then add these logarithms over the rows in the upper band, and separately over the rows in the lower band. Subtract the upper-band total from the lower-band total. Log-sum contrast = 0.10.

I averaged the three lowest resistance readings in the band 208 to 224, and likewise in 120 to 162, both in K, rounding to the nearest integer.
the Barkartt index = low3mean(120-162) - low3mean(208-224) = 17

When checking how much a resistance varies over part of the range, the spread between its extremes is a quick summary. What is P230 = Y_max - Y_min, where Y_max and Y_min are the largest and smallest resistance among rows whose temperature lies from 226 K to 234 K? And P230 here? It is 23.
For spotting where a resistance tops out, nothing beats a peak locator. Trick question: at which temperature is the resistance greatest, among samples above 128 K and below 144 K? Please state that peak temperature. 131 K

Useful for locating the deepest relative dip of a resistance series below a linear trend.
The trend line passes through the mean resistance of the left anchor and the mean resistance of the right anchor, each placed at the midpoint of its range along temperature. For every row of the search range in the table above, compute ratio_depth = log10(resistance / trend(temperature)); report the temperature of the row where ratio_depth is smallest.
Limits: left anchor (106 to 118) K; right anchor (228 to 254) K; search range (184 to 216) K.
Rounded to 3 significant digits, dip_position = 215 K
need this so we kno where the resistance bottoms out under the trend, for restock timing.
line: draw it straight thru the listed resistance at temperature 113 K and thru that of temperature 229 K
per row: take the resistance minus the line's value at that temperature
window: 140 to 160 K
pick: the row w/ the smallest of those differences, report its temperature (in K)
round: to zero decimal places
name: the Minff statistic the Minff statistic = 153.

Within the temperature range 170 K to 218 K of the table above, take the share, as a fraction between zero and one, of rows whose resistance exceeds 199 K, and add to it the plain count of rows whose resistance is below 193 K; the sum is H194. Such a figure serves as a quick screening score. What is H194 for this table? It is 15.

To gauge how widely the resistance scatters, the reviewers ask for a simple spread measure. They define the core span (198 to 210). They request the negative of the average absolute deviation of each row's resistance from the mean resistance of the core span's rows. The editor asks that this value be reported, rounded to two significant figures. -4.6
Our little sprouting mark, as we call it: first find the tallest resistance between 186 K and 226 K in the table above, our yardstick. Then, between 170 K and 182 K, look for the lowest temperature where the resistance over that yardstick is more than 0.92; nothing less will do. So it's 171 K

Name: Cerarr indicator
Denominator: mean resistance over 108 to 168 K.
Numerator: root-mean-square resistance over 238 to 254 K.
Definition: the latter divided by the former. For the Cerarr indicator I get 0.69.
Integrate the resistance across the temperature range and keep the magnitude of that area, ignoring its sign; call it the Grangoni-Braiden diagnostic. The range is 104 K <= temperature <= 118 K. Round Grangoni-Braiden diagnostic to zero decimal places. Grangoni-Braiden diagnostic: 2995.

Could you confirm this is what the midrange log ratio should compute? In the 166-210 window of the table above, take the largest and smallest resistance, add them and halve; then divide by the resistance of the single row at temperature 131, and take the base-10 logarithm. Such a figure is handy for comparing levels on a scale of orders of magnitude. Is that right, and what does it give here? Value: -0.086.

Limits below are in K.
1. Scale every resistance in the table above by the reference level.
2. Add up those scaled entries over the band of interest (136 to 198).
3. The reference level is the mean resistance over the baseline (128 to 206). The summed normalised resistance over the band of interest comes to 31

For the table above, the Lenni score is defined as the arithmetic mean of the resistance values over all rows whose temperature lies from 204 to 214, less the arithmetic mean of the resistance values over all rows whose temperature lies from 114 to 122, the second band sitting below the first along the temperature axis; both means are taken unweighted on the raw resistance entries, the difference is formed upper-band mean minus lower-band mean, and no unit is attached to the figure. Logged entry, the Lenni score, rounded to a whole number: -33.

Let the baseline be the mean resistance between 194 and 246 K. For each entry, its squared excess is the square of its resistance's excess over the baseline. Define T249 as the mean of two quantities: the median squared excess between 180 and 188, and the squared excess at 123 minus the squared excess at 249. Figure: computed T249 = -655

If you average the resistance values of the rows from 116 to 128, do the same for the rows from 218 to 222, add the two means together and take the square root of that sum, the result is 19.9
